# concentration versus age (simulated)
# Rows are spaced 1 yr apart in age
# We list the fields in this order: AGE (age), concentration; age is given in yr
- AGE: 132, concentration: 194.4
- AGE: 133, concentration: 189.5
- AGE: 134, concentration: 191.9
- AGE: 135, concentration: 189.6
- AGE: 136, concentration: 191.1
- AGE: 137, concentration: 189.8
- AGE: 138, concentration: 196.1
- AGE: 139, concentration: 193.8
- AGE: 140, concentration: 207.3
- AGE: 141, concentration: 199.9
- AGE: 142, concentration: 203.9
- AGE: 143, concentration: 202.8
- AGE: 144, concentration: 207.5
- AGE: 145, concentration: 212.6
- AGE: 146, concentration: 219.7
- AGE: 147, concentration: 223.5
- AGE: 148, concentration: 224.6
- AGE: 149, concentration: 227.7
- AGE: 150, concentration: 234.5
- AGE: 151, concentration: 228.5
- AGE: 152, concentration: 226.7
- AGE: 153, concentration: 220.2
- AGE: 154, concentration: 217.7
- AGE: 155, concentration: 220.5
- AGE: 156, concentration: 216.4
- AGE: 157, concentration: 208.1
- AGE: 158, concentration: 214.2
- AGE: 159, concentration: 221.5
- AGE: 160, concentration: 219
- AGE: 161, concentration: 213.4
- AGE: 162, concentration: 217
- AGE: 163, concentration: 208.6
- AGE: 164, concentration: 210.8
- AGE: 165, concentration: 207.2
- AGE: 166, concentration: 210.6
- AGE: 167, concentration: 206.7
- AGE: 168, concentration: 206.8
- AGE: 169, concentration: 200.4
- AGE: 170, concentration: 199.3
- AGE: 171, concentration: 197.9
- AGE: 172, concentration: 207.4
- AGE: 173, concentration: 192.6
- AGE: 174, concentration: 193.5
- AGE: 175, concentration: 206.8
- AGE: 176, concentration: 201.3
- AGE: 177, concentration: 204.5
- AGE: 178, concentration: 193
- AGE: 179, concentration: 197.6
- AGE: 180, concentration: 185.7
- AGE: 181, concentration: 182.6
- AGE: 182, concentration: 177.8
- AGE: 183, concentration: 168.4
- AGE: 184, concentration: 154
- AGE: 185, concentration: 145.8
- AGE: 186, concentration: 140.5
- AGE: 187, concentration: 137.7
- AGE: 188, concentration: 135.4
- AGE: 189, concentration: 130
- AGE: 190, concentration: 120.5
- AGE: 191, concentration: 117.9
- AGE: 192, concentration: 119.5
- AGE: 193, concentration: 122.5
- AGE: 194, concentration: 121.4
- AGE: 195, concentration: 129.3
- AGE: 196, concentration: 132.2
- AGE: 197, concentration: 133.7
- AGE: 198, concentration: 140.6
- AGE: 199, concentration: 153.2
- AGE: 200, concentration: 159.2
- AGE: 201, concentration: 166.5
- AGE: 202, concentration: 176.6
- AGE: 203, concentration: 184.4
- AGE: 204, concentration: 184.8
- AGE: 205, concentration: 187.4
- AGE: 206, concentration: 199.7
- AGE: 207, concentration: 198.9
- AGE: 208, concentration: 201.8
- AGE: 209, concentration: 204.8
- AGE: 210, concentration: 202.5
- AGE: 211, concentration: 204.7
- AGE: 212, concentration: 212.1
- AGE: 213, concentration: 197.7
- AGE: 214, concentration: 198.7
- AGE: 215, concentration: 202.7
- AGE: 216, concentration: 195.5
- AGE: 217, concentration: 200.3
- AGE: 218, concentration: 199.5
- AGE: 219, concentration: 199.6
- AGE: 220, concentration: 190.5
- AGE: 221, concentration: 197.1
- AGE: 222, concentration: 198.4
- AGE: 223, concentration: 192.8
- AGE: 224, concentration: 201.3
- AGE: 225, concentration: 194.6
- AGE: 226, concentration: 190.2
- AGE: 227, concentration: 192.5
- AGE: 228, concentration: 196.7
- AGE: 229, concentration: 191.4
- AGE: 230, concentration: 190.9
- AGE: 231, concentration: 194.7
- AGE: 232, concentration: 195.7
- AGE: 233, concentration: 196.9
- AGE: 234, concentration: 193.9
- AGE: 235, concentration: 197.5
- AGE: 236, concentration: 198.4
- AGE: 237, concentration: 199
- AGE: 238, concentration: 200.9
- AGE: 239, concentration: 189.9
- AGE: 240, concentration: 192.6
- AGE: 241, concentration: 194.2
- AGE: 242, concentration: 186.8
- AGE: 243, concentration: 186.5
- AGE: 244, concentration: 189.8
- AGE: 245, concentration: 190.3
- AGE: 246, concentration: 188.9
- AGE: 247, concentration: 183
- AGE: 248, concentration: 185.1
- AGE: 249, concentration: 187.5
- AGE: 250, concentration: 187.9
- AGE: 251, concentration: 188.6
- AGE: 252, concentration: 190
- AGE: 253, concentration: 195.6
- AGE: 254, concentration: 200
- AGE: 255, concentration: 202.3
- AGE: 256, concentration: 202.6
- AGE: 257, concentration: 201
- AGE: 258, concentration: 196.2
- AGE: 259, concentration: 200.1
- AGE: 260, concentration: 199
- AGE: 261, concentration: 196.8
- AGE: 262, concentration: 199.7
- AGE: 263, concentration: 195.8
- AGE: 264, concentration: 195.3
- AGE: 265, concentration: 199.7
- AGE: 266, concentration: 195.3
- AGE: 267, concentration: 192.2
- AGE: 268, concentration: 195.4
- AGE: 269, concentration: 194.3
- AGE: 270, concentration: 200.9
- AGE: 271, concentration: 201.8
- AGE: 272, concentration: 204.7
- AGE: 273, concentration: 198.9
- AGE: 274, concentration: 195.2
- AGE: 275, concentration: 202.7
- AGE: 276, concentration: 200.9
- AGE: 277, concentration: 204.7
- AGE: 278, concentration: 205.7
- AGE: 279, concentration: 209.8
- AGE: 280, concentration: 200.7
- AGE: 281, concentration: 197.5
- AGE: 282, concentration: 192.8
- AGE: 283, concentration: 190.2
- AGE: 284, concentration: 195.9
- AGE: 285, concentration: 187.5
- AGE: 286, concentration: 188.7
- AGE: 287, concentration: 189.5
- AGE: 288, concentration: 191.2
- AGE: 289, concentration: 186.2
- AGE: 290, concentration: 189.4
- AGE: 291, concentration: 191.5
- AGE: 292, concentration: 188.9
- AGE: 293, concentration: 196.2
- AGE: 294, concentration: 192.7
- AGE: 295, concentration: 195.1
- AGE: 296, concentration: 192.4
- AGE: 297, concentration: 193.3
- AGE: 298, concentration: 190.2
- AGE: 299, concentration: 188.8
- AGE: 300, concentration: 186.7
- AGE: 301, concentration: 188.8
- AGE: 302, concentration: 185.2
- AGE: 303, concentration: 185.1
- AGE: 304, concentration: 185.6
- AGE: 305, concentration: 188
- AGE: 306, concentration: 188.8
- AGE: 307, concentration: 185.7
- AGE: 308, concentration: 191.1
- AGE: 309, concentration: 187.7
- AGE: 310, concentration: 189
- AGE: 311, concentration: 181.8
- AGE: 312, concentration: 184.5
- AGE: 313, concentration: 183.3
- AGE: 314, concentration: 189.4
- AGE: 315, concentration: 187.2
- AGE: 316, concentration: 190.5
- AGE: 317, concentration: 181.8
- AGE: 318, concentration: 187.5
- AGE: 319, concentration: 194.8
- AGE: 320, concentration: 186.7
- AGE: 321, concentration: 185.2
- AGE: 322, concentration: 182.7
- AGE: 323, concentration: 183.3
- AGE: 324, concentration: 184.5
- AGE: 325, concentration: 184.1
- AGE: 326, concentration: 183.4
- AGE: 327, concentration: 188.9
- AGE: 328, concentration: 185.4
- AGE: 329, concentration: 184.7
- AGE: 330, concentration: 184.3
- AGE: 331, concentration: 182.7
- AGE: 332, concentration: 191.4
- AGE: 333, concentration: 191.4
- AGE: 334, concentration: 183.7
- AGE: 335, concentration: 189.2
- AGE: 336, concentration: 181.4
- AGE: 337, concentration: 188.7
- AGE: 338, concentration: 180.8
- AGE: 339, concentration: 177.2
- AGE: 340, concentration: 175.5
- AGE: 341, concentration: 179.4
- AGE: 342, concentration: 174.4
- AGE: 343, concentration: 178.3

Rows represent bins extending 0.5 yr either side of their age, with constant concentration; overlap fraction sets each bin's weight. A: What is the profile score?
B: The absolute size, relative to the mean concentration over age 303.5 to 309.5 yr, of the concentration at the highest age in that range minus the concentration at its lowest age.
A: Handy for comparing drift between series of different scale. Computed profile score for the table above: 0.011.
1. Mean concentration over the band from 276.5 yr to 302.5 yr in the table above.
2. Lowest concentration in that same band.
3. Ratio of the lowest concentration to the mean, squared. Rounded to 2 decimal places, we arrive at 0.92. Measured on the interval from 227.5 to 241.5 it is 0.95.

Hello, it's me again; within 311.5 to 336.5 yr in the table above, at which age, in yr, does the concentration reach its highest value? 319 yr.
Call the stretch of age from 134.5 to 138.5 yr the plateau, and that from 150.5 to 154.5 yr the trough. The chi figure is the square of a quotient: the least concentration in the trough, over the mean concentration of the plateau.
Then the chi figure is 1.29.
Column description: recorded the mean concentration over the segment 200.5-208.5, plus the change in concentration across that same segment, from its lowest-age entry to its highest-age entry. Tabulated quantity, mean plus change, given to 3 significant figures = 223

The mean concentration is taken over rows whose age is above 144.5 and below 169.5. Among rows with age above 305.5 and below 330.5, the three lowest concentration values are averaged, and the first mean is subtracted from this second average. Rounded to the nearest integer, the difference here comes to -35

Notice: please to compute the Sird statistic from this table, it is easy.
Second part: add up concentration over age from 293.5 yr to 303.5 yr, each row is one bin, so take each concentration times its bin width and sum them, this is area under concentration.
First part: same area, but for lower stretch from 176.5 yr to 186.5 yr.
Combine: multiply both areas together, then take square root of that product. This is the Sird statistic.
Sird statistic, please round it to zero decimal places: 1823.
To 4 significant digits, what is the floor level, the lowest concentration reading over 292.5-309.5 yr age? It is 185.1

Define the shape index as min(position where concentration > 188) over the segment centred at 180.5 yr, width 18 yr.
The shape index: 172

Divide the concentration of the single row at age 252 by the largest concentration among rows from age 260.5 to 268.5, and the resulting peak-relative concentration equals 0.951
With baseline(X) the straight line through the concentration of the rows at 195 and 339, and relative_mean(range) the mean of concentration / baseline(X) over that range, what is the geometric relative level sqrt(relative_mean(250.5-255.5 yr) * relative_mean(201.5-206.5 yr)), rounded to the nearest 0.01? 1.36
